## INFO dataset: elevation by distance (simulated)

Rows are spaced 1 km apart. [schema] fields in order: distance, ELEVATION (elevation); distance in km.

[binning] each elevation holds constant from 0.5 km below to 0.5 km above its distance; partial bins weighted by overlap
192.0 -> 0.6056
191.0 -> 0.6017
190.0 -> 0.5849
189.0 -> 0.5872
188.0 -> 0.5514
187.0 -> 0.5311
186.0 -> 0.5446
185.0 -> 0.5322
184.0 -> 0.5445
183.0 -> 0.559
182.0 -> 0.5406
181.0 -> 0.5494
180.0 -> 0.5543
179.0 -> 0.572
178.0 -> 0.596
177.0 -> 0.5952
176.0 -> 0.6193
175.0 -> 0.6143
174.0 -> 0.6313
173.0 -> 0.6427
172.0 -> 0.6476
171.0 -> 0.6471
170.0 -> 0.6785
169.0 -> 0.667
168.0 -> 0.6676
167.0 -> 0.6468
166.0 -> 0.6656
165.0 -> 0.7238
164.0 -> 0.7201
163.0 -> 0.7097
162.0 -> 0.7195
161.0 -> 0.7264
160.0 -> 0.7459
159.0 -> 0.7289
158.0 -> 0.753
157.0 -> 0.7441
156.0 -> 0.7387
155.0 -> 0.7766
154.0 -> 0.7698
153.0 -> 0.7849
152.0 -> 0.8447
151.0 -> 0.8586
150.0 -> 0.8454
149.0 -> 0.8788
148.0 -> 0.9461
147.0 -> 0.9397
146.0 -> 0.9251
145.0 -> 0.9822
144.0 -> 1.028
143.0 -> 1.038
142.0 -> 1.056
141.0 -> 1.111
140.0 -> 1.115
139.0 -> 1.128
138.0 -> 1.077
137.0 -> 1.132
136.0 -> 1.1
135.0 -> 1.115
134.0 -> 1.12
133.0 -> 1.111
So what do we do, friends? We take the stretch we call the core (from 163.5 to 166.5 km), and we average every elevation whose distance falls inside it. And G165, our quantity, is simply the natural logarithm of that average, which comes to -0.35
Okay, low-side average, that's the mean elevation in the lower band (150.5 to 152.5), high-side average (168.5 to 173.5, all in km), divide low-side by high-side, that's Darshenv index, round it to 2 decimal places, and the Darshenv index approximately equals 1.30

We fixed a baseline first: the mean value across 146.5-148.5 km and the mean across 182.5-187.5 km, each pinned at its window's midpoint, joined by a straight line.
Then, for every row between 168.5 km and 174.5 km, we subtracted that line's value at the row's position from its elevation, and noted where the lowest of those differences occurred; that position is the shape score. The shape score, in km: 169.0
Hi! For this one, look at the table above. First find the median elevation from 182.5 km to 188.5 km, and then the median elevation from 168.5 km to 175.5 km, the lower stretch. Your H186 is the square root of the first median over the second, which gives 0.92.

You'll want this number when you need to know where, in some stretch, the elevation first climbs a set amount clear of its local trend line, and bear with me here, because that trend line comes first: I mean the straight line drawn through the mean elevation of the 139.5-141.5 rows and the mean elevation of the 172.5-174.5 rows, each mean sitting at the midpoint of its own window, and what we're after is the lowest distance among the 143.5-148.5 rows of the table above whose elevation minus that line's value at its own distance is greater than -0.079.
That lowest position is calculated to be 144.0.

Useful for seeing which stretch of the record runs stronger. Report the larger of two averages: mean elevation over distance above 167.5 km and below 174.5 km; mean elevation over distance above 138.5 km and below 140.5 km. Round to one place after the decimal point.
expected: 1.1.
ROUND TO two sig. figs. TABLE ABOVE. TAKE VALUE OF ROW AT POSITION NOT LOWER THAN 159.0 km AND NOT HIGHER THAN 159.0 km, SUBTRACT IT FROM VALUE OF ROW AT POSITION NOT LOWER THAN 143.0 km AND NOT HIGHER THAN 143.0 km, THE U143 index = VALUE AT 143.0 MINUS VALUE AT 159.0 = 0.31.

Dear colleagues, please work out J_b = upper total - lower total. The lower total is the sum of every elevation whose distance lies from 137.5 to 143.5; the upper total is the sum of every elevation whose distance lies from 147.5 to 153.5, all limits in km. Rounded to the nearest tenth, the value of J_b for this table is -1.4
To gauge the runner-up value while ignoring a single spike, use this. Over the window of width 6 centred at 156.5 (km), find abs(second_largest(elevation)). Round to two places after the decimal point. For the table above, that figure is 0.77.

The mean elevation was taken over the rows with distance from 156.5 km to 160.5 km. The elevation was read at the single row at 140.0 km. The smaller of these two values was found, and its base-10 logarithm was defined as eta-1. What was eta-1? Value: -0.129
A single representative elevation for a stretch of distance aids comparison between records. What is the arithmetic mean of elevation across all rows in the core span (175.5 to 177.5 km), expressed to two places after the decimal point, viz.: 0.61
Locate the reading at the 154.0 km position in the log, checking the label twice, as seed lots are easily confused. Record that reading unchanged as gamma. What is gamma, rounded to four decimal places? 0.7698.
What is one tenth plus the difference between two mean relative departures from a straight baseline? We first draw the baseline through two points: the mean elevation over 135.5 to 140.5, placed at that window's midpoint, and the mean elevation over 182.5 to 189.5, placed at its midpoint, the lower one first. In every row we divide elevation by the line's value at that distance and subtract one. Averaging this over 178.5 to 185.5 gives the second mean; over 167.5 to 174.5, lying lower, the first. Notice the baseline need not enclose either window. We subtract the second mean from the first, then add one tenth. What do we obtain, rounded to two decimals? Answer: 0.08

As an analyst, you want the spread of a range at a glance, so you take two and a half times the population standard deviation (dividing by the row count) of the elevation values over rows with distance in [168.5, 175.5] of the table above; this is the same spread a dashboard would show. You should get 0.049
